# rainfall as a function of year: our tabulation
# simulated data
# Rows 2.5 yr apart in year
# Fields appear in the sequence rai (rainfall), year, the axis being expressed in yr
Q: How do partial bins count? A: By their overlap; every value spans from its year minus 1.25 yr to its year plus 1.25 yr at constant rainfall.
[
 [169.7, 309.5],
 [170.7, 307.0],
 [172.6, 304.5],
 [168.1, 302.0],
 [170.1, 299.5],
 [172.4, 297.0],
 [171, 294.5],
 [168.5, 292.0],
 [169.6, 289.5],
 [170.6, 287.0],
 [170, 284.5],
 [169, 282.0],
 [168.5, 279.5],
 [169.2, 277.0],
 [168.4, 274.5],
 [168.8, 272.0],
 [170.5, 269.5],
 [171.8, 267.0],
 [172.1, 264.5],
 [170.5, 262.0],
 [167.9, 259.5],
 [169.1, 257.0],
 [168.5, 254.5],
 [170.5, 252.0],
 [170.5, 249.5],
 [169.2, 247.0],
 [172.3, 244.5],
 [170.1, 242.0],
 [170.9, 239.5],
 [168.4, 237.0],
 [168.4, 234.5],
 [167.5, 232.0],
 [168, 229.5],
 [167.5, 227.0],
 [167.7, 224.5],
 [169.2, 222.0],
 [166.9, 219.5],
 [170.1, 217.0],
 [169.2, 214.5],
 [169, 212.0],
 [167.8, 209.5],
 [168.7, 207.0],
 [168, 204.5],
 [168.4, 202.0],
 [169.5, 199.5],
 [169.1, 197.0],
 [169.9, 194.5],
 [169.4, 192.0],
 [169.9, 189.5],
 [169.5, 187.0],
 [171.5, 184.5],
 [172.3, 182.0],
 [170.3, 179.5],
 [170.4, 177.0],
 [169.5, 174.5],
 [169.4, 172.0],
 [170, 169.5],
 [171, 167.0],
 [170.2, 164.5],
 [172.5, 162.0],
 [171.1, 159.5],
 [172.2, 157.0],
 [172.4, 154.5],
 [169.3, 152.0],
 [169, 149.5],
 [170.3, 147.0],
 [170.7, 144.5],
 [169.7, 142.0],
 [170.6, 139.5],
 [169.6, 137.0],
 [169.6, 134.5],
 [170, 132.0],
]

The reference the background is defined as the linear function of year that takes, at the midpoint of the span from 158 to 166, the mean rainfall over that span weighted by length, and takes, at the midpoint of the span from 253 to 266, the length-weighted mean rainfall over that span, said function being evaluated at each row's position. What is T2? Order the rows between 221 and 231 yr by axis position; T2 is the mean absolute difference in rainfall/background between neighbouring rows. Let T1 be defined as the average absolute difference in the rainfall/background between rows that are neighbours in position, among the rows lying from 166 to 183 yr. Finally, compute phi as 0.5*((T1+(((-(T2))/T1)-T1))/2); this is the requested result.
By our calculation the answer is -0.23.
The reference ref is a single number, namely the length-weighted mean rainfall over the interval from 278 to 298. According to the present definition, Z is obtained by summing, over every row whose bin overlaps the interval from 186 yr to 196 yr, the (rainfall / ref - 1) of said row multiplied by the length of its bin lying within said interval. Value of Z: -0.01 yr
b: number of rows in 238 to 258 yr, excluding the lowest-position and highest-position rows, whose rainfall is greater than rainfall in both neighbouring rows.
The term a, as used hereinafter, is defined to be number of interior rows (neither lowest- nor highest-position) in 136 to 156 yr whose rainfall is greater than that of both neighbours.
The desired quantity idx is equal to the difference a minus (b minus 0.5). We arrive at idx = 1.5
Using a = 2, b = 1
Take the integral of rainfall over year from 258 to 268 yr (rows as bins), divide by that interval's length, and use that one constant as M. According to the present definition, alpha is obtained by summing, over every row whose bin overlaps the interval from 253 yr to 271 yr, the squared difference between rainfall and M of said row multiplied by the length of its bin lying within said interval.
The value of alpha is 43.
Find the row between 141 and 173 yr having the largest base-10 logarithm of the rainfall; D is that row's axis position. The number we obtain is 162.0 yr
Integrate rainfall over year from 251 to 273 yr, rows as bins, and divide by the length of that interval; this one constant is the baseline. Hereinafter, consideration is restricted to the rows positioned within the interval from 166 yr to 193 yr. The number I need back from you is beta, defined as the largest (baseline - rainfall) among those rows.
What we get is 0.6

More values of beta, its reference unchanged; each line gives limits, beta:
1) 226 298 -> 2.5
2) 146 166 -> 1.0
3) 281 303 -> 1.9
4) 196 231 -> 3.1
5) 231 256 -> 2.5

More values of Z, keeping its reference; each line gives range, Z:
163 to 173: 0.02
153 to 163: 0.12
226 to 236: -0.12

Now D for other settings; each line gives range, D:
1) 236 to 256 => 244.5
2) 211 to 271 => 244.5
